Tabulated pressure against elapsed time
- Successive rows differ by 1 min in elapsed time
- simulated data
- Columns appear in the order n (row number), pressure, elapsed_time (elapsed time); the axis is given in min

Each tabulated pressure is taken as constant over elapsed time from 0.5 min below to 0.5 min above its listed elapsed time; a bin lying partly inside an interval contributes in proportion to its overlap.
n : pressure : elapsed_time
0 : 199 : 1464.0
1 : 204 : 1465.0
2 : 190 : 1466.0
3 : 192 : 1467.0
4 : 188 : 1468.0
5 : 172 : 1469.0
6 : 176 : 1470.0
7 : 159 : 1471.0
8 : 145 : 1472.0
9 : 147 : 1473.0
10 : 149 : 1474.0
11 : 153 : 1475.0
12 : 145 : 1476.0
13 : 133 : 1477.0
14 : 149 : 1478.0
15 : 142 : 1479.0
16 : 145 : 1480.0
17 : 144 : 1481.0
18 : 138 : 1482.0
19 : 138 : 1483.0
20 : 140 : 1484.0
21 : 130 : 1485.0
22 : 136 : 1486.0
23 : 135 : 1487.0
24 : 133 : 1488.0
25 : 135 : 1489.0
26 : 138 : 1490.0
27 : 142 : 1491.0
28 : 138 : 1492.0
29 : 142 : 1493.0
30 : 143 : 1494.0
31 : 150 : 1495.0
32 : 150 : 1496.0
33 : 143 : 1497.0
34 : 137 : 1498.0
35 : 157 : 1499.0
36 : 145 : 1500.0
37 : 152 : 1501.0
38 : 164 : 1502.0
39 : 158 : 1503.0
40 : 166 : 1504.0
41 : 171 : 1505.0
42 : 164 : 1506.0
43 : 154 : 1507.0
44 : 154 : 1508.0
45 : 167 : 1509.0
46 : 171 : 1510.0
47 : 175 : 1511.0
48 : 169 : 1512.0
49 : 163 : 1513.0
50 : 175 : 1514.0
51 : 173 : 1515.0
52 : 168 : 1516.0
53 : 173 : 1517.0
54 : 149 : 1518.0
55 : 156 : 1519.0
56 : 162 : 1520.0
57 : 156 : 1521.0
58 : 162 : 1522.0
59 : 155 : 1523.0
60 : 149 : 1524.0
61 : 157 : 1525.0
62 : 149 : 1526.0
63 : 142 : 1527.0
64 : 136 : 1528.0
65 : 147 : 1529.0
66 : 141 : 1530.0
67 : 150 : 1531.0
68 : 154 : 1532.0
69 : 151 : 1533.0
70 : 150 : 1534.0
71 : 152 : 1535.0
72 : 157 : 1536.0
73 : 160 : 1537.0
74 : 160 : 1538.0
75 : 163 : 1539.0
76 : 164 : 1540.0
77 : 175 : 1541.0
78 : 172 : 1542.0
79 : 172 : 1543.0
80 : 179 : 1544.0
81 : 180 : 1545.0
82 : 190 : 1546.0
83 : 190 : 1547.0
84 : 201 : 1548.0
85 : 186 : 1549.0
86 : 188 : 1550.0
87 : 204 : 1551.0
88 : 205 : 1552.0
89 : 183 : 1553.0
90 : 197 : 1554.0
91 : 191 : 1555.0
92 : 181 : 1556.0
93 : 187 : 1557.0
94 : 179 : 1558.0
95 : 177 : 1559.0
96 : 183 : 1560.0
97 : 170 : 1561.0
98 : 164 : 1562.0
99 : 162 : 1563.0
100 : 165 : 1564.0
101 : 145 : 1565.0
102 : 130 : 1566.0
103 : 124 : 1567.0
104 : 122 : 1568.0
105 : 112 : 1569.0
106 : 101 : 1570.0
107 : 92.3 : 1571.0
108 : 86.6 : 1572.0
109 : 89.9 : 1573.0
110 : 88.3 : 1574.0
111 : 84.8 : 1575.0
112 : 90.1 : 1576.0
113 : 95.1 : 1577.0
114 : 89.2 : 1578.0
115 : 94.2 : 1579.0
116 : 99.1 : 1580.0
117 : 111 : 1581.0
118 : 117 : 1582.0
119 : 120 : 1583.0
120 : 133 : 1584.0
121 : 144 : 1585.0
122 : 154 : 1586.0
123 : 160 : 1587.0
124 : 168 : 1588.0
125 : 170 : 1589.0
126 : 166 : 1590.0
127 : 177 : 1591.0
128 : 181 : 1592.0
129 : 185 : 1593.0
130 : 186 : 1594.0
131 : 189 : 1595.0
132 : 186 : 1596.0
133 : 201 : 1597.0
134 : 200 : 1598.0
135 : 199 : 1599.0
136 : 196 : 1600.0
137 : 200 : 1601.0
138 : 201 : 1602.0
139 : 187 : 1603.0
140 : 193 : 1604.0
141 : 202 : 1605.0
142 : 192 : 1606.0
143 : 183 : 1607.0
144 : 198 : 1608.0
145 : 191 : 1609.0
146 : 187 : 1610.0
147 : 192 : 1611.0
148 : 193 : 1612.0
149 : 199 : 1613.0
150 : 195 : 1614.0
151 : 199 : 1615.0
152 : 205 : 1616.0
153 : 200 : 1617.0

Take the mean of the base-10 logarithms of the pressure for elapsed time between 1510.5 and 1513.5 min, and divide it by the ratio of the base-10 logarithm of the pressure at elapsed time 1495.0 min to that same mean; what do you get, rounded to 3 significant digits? 2.28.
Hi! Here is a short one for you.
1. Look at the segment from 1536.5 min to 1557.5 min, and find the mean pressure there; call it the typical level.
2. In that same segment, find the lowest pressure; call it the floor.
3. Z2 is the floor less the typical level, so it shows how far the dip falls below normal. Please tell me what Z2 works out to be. -22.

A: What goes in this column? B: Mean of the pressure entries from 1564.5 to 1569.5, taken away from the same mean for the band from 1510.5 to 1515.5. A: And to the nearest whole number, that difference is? 44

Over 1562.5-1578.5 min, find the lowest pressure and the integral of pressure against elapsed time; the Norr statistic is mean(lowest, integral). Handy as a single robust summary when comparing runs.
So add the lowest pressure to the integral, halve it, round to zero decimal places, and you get 931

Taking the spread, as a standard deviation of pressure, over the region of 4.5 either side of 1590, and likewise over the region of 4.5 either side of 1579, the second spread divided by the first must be 1.15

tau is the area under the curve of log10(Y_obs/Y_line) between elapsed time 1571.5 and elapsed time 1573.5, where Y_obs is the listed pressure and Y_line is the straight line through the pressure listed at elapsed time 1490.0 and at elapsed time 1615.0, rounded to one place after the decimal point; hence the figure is -0.6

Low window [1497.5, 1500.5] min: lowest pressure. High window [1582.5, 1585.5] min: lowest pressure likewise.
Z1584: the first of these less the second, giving 17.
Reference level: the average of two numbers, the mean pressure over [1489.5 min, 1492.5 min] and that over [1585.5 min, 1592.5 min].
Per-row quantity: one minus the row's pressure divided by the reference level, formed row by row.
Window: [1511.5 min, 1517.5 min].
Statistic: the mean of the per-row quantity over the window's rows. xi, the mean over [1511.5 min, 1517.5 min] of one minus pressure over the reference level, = -0.11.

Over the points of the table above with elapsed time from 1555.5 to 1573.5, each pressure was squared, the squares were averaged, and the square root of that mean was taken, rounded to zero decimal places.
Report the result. 147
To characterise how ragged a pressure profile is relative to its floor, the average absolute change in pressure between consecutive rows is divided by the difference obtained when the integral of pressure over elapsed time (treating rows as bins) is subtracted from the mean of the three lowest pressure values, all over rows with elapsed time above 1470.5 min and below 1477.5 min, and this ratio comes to -0.0079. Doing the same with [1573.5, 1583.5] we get -0.0062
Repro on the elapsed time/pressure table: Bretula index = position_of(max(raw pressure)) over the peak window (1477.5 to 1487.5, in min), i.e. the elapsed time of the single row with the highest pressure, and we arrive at 1478.0 min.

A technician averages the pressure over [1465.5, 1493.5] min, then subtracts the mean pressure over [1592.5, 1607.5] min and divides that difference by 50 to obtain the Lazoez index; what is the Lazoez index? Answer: -0.89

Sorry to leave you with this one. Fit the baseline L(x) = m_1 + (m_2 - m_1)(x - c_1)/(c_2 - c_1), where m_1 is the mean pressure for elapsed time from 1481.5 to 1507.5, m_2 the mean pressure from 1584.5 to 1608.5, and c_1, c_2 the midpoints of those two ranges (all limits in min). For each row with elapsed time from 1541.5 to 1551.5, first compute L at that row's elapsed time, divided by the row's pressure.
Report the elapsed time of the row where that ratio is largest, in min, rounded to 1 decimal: 1543.0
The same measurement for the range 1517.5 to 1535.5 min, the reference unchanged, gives 1528.0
